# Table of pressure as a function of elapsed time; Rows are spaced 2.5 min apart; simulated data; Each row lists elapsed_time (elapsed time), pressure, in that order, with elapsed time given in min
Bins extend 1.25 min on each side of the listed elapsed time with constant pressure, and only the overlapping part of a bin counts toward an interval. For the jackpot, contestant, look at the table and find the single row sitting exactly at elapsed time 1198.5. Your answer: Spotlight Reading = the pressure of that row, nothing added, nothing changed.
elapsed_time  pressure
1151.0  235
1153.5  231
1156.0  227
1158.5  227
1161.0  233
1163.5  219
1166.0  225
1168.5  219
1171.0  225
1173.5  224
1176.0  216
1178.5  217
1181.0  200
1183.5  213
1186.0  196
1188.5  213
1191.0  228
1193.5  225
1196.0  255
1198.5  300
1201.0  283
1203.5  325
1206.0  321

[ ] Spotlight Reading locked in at 300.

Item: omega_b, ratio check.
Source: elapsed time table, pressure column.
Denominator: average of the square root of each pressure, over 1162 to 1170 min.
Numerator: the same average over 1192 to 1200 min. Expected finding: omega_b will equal 1.08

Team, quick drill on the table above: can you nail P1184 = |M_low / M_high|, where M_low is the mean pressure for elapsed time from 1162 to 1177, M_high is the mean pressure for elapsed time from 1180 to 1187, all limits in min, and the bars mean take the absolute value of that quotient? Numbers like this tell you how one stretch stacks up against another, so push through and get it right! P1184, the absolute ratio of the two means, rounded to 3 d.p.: 1.090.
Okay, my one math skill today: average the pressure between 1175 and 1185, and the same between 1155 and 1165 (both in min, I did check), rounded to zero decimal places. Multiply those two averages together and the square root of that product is 219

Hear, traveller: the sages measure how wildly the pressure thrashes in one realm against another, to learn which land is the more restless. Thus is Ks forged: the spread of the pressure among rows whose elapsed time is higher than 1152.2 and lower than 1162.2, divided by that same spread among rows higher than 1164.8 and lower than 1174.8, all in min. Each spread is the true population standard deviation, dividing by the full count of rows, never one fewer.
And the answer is 1.0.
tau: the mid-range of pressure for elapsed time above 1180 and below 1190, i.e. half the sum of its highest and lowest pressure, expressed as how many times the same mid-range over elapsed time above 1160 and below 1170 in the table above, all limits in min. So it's 0.90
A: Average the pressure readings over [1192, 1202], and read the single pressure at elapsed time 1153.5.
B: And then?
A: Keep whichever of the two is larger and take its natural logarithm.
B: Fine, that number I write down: 5.58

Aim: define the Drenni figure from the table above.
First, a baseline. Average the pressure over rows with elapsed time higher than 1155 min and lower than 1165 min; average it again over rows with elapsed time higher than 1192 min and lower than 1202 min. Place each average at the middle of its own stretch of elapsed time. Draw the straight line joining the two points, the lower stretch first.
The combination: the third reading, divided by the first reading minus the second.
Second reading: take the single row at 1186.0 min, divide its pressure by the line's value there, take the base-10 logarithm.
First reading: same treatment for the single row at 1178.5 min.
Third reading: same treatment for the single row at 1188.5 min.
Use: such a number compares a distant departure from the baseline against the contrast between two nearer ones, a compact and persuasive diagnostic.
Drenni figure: -1.4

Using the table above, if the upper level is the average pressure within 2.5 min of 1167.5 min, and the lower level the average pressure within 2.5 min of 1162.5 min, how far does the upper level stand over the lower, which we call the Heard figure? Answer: -4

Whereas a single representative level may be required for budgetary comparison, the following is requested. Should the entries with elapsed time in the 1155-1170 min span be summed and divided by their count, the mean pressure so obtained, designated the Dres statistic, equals 225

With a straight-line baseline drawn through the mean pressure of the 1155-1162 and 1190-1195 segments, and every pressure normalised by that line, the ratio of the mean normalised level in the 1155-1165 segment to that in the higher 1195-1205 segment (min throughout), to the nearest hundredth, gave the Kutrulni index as 0.77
